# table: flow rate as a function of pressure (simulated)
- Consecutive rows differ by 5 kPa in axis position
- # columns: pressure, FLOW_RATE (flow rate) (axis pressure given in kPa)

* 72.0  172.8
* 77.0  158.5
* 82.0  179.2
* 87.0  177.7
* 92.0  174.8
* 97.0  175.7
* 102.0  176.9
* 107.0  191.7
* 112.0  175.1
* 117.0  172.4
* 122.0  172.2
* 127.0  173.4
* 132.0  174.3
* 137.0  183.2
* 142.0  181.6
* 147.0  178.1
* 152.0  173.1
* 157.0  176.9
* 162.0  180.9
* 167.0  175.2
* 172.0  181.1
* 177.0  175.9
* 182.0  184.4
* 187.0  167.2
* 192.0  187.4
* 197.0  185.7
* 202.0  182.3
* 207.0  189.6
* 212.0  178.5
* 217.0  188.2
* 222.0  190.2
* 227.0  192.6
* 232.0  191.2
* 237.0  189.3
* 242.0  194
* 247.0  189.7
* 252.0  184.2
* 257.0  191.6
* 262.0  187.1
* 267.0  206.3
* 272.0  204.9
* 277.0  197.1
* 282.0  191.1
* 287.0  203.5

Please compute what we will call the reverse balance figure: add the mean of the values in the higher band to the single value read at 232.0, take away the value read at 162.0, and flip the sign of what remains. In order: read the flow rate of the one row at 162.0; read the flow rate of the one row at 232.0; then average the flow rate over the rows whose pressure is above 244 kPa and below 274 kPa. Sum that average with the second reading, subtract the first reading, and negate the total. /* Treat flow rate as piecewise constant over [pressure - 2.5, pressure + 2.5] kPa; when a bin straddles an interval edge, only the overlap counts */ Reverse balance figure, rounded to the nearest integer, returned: -204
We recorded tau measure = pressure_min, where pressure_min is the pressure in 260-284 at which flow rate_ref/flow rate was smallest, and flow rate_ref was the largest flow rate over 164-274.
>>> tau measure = 267.0 kPa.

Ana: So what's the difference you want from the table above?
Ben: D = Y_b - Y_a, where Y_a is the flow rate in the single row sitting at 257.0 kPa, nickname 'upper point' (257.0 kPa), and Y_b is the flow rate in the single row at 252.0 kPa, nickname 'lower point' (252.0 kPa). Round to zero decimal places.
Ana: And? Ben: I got -7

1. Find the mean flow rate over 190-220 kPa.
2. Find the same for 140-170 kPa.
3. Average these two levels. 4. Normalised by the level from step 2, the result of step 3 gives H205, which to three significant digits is 1.02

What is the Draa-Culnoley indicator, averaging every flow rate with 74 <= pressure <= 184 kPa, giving 177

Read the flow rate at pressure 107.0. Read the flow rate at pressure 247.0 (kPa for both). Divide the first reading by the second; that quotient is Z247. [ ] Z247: 1.01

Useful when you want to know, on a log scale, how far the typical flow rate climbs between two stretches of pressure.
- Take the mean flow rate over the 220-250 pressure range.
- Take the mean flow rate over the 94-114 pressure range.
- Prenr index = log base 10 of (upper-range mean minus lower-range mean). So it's 1.05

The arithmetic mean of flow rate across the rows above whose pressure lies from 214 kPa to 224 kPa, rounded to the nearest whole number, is 189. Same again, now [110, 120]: 174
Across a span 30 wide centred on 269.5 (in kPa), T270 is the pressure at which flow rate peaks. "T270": 267.0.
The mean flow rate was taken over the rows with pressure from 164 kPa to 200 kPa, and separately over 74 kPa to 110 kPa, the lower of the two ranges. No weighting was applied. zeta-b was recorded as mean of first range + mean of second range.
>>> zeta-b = 356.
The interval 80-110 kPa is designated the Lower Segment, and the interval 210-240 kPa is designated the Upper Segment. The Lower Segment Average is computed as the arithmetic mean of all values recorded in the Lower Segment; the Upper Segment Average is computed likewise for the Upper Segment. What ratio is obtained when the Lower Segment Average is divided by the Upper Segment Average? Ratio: 0.95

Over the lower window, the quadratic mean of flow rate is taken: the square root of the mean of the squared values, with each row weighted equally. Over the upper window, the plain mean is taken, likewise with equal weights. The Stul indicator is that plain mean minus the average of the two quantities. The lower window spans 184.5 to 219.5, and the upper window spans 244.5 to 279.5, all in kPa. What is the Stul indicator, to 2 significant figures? 5.8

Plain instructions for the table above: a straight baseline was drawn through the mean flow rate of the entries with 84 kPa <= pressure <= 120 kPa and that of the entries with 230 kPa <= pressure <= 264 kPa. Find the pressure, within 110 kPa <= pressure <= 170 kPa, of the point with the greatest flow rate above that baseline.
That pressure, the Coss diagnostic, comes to 137.0 kPa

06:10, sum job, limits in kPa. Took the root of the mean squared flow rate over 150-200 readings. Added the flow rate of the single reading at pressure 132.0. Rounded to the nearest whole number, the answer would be 353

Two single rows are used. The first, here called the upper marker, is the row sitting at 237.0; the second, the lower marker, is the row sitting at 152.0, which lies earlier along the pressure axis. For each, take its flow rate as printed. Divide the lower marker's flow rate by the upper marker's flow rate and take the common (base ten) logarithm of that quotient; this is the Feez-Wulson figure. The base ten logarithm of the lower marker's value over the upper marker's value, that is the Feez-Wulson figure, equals -0.039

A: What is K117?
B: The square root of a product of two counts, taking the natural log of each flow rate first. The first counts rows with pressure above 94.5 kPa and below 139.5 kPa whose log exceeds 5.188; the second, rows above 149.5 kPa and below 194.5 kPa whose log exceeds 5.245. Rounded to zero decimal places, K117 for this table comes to 0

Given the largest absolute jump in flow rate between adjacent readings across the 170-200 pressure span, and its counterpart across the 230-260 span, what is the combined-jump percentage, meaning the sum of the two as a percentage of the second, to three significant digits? 373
